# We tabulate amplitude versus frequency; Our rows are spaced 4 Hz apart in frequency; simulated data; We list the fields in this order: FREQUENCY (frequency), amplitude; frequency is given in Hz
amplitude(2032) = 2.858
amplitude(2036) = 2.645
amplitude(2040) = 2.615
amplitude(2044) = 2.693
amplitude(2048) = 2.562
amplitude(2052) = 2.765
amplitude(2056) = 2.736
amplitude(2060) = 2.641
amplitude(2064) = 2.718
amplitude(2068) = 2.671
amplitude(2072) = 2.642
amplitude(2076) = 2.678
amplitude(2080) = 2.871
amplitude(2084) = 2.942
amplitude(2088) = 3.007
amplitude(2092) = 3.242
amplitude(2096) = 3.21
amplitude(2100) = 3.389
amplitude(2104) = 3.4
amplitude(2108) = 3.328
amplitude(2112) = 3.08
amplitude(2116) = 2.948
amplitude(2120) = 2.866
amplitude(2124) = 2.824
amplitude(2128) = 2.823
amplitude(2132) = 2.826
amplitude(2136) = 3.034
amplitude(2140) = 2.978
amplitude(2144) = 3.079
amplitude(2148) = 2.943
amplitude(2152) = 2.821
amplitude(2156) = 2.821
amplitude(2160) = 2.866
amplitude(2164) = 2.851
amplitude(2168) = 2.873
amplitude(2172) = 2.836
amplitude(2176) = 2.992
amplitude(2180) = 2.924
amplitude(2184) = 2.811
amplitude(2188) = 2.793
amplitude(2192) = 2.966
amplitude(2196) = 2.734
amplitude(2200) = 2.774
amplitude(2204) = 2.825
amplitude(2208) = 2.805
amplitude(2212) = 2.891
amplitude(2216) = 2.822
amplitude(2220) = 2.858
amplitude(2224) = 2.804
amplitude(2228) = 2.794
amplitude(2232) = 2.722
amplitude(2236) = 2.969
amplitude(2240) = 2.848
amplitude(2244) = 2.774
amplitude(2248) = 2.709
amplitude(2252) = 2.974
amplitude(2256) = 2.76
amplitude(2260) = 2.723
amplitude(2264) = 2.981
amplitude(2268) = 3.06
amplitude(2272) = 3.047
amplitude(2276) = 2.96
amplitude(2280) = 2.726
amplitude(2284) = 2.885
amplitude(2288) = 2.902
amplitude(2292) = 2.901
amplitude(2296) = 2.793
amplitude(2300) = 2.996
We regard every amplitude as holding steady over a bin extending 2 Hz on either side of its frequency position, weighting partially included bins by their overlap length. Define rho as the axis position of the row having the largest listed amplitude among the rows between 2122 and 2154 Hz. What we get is 2144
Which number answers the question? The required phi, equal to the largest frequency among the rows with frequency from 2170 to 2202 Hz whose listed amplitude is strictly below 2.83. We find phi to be 2200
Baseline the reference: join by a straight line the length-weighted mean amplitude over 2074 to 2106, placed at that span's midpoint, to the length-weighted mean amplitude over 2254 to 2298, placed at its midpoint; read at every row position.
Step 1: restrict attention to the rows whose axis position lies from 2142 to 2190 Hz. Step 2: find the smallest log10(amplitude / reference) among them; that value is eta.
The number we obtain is -0.030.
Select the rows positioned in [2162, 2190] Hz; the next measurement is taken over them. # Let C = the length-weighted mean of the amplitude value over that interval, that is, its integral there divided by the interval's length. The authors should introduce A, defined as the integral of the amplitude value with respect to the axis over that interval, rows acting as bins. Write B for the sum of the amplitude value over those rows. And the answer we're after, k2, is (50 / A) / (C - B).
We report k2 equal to -0.0362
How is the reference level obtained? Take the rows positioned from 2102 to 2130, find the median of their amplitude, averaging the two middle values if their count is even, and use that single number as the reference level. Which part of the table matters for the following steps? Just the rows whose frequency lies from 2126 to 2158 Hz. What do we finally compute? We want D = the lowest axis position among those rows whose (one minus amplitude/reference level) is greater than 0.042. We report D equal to 2128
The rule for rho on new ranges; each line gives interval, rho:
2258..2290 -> 2268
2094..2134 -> 2104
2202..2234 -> 2212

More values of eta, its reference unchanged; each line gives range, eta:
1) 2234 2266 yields -0.032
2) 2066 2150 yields -0.071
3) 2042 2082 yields -0.088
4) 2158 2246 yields -0.037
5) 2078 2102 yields -0.034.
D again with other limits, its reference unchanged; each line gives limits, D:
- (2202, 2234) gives 2208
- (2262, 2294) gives 2280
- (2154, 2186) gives 2156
